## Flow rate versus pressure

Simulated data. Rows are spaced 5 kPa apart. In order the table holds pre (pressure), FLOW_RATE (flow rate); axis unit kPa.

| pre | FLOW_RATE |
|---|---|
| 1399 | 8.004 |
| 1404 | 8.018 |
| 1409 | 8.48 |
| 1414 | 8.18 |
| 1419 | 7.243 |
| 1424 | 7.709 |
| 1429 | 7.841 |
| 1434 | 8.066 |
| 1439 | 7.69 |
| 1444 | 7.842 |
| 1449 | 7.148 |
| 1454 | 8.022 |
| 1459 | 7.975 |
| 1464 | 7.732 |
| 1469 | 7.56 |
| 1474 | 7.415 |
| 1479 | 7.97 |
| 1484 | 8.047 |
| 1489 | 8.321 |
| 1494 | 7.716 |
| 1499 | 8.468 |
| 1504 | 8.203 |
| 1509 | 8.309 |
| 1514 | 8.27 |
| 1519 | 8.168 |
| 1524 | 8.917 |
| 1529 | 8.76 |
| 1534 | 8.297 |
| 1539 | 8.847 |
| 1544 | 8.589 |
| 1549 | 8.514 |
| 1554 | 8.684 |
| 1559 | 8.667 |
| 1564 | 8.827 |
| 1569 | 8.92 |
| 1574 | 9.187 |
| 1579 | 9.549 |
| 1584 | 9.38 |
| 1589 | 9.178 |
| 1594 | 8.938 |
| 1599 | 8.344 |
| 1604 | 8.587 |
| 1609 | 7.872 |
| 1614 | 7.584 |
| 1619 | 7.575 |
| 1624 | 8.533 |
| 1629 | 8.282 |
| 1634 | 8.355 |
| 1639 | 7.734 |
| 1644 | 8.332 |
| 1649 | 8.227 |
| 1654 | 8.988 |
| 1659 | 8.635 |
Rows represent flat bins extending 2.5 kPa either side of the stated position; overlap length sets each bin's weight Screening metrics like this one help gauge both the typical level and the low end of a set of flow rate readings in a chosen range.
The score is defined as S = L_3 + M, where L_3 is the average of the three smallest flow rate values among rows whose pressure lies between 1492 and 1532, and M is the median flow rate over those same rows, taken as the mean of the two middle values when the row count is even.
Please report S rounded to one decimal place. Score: 16.3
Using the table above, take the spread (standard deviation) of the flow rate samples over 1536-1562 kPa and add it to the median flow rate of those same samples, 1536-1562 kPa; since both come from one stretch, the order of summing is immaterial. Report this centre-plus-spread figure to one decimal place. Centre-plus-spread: 8.8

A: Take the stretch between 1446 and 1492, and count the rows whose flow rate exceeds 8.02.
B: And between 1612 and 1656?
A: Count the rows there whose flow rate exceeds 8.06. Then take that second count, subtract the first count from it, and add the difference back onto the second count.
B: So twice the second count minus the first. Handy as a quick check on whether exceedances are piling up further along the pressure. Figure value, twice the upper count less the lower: 9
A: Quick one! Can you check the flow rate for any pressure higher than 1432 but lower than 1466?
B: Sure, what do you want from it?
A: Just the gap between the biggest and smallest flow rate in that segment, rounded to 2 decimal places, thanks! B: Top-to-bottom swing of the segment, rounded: 0.92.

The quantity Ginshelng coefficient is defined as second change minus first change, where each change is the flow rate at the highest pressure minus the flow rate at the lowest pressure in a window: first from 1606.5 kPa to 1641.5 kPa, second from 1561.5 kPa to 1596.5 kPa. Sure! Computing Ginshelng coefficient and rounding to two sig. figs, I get 0.25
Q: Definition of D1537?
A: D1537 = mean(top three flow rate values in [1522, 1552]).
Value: 8.8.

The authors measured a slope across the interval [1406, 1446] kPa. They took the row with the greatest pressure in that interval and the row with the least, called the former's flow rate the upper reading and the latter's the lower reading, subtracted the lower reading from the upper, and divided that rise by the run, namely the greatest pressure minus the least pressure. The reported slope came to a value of -0.018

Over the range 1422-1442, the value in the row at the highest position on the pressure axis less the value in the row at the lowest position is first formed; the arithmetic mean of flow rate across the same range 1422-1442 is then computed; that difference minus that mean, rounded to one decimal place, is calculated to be -7.8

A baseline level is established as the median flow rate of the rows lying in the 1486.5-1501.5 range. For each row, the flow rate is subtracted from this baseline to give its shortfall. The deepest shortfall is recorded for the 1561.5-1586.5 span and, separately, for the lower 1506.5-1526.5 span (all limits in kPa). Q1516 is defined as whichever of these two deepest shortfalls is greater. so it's 0.2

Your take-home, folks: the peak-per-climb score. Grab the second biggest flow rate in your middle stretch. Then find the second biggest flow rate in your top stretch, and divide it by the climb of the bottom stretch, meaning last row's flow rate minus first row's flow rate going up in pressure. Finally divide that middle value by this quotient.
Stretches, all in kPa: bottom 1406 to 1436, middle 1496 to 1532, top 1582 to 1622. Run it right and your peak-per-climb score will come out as -0.40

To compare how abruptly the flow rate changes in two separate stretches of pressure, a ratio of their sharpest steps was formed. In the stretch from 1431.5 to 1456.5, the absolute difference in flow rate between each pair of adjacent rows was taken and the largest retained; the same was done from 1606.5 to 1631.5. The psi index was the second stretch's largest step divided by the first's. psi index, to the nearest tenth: 1.1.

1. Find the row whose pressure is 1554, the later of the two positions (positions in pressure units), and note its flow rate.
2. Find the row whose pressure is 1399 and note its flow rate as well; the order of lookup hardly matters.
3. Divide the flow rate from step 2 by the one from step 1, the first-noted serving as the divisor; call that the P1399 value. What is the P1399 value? 0.92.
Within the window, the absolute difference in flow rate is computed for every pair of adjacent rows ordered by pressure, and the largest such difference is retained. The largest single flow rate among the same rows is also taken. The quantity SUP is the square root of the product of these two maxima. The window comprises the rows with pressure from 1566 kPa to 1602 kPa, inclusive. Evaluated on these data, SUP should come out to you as 2.38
